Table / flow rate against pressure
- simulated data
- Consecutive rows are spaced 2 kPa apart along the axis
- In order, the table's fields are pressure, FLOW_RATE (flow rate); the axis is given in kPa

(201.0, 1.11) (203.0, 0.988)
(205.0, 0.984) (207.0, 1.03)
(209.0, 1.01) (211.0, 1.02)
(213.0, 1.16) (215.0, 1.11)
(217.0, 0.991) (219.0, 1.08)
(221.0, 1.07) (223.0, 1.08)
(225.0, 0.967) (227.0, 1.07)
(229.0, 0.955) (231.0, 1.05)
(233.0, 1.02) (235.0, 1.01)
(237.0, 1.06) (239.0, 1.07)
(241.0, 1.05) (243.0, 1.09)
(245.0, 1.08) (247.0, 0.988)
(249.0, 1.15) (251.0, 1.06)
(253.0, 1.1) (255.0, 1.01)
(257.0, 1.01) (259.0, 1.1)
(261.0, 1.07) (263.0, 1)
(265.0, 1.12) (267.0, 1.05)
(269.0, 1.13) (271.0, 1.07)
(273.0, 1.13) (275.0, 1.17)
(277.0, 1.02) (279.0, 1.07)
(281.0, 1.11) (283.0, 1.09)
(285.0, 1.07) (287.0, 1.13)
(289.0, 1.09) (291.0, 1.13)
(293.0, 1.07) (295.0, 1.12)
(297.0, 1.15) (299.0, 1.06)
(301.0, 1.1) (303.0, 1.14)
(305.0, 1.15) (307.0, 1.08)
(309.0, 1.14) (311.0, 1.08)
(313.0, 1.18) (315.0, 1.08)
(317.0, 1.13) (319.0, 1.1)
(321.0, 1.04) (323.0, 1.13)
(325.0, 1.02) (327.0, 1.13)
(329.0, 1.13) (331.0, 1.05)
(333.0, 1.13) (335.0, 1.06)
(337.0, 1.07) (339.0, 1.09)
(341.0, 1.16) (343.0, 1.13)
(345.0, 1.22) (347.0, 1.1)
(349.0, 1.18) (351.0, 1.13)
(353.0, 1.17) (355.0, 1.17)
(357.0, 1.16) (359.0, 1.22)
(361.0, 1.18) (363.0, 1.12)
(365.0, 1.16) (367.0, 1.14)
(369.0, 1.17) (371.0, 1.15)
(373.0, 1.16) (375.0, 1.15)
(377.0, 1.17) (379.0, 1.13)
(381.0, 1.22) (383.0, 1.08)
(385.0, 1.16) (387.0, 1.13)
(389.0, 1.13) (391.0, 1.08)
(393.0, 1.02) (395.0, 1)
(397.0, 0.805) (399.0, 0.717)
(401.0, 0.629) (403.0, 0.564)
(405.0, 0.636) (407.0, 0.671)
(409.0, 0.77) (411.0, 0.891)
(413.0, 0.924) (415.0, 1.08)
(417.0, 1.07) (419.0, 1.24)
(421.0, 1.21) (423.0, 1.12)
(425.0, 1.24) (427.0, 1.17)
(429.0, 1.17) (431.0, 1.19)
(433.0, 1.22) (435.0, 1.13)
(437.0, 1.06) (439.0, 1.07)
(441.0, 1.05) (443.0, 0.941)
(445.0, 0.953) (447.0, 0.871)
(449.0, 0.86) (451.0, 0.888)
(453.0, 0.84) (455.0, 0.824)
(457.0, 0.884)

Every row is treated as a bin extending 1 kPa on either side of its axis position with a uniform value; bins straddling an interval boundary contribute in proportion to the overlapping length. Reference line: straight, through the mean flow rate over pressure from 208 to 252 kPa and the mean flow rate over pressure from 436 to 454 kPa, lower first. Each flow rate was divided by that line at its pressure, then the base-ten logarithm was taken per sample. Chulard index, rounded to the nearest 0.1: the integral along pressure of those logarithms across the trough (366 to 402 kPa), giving 1.0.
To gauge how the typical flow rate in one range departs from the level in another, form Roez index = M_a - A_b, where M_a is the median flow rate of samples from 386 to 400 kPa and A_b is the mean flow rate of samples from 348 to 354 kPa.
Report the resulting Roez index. -0.140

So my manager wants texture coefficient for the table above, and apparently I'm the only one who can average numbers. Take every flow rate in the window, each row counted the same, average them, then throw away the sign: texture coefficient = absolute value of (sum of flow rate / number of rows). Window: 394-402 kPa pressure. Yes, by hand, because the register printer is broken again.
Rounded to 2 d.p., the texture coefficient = 0.79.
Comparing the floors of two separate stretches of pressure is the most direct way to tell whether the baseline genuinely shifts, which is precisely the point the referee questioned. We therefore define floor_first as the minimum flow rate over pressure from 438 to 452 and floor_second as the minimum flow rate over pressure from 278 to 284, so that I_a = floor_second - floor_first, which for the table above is 0.21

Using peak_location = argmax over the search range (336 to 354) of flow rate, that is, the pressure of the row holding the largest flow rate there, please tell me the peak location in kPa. 345.0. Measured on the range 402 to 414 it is 413.0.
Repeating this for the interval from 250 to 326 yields 313.0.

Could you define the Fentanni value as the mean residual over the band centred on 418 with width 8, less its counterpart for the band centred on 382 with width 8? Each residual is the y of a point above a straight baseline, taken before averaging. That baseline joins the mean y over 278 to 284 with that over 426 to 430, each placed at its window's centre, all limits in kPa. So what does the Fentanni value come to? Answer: -0.017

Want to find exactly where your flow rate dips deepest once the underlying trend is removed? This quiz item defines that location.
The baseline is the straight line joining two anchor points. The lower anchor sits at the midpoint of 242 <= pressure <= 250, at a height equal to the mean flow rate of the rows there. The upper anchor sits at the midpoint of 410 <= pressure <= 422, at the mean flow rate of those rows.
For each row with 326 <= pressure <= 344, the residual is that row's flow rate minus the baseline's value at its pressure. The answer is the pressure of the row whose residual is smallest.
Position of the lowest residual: 331.0 kPa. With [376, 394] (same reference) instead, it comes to 393.0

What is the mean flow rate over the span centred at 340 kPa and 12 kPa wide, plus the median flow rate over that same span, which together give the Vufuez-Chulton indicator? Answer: 2.23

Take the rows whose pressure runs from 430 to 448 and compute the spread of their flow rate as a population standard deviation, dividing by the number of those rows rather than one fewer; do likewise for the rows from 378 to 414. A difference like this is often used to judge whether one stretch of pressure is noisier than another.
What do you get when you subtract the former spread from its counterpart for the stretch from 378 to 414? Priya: 0.10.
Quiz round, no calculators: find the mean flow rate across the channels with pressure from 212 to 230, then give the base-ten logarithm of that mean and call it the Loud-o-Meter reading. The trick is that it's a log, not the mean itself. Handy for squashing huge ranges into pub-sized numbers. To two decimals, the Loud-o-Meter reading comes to 0.02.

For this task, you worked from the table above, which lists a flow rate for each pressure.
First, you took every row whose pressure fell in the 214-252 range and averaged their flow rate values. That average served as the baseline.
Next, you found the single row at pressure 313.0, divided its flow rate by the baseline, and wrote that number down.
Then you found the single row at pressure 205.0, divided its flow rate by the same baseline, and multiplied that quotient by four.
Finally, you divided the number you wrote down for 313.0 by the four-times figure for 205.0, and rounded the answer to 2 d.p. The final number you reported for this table 0.30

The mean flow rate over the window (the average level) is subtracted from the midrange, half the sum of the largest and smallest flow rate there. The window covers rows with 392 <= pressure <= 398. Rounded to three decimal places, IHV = -0.029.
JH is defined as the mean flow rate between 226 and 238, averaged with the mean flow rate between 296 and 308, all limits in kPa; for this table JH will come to 1.07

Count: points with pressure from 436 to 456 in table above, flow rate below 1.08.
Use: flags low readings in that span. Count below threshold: 10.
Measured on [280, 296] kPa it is 2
